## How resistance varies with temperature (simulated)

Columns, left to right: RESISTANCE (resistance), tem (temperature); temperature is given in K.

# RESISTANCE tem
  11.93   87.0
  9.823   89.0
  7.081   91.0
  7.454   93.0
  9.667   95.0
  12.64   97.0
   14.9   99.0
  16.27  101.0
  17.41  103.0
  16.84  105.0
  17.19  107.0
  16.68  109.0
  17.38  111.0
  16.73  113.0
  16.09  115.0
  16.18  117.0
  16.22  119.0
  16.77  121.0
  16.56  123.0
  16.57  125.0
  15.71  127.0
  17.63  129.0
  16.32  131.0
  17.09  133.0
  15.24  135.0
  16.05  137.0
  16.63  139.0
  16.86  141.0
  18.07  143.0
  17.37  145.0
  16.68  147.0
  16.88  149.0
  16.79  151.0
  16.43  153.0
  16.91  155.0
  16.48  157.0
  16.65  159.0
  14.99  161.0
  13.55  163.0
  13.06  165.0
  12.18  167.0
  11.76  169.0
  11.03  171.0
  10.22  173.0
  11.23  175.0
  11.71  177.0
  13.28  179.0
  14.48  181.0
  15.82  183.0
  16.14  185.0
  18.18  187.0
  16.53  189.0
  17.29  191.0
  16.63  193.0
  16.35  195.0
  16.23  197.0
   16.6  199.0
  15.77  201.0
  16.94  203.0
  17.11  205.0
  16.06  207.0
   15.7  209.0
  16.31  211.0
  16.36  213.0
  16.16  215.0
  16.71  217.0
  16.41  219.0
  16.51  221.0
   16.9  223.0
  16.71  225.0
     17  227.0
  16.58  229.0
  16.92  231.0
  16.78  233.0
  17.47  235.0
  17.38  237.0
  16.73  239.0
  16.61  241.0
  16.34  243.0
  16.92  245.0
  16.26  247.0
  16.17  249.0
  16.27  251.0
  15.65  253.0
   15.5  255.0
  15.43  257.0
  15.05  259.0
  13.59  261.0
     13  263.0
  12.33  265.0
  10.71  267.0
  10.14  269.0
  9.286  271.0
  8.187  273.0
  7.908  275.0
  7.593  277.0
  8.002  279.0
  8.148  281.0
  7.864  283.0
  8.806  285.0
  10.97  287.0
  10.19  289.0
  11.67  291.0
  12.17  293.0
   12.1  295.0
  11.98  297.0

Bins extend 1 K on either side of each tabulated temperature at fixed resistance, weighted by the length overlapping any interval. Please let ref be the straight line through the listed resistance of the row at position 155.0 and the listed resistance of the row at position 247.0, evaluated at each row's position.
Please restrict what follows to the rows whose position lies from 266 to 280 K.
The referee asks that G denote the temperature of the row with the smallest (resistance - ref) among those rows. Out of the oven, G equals 277.0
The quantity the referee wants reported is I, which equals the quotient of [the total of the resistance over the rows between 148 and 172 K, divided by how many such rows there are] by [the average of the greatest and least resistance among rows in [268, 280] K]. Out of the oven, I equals 1.7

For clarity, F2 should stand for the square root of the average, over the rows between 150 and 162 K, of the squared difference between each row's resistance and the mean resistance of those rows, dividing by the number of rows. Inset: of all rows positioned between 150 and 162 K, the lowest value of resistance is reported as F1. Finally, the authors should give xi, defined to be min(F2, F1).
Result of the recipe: 0.6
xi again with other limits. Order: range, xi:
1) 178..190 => 1.5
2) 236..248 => 0.4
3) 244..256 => 0.5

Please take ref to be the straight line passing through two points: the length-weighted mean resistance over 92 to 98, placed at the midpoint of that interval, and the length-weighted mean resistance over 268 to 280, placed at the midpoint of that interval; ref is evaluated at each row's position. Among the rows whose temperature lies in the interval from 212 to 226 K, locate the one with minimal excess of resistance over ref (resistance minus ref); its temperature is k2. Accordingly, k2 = 215.0 K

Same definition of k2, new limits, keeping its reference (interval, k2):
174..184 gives 175.0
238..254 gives 253.0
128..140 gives 135.0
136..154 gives 137.0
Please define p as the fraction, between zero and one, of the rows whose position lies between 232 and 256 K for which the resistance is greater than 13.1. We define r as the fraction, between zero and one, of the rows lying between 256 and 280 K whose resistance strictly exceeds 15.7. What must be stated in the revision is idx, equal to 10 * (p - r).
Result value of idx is 10.0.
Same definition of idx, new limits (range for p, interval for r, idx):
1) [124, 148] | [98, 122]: 0.8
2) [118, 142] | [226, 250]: 0.0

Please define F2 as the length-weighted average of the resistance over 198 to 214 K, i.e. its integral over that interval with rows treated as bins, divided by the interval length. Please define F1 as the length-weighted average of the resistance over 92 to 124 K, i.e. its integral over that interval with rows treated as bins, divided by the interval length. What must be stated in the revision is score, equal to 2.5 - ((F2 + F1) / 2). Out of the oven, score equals -13.3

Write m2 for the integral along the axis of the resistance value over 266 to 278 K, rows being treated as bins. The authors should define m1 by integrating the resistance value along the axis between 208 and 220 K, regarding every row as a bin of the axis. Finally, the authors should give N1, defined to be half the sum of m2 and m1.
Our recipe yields 151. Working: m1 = 195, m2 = 108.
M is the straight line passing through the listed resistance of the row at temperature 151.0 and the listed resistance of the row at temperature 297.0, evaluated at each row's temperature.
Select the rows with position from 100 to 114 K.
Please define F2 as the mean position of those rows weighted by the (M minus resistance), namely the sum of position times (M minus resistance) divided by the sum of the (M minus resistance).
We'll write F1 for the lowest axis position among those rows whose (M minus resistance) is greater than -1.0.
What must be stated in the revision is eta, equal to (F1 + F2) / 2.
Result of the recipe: 103.7 K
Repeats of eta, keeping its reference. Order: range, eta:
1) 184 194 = 187.1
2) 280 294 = 282.6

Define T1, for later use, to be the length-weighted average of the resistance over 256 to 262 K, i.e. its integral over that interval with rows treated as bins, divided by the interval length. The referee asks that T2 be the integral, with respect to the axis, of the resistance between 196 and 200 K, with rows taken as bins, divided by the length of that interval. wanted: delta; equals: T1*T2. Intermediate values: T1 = 14.7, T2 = 16.4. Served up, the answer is 241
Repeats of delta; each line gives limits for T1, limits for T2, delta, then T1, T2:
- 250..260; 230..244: 263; 15.6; 16.9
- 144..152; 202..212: 278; 16.9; 16.4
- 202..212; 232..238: 283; 16.4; 17.2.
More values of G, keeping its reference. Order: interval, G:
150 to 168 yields 167.0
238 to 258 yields 257.0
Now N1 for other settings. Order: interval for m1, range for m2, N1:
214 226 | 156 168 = 186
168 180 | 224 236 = 171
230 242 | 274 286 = 150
